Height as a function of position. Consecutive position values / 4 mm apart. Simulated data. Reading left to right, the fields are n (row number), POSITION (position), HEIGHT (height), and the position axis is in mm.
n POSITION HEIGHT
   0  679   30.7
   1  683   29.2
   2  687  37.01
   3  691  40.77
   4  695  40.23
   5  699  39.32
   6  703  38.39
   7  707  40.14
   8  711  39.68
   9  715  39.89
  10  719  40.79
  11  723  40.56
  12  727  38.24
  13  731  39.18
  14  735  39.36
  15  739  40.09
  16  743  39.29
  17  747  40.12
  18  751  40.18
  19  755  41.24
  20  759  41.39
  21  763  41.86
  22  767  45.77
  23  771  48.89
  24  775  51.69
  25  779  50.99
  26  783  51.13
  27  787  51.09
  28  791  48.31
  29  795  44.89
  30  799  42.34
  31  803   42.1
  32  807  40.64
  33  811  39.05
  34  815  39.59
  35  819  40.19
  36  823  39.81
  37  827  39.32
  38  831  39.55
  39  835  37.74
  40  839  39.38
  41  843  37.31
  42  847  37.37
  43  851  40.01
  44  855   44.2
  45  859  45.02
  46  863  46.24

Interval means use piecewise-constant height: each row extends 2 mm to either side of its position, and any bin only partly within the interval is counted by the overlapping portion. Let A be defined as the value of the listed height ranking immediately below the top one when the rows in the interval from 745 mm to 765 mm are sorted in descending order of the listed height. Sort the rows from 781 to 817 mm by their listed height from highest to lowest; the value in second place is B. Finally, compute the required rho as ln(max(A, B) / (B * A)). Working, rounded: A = 41.39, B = 51.09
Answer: -3.723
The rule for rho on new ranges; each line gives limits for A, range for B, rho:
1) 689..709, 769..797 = -3.695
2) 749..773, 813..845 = -3.684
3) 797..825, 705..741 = -3.703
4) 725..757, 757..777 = -3.693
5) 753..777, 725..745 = -3.673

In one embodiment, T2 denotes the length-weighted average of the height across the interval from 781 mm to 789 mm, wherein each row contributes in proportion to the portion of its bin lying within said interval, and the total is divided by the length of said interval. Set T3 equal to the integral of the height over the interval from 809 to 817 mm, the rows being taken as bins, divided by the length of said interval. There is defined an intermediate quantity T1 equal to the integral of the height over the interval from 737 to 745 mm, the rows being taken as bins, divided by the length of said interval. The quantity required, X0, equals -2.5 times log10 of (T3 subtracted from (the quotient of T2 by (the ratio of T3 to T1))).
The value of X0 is -2.7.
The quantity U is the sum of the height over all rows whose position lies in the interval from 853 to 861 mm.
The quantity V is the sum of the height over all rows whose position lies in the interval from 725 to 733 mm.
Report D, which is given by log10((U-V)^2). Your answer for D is 2.14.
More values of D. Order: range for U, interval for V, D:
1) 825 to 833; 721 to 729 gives -2.31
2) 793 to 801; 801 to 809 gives 1.30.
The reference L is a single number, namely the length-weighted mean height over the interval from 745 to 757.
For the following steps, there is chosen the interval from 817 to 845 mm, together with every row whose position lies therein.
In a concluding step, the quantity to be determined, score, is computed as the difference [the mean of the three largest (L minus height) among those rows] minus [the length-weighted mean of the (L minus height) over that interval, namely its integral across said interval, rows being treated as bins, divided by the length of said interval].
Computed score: 0.9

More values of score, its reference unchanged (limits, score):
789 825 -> 2.4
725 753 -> 0.6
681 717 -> 3.4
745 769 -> 1.2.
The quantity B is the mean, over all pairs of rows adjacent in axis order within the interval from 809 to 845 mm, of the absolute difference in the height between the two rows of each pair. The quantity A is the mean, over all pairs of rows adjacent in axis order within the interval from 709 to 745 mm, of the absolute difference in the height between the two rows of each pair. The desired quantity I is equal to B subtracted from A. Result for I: -0.2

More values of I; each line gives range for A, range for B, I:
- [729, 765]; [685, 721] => -0.6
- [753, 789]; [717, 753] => 0.7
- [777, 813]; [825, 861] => -0.2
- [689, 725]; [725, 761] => 0.1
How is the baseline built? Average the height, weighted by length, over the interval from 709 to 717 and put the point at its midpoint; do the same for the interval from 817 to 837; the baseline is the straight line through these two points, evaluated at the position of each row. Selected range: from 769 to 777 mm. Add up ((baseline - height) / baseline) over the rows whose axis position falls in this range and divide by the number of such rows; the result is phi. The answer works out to -0.272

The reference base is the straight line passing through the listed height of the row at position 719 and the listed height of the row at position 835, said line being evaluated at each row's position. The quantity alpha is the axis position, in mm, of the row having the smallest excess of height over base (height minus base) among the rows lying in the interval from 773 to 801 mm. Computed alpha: 799 mm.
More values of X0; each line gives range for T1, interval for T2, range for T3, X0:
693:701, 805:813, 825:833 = 0.3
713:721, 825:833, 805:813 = 2.7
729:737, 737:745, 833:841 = -0.7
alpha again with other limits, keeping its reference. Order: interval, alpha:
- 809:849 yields 843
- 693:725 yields 703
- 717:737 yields 727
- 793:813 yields 811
